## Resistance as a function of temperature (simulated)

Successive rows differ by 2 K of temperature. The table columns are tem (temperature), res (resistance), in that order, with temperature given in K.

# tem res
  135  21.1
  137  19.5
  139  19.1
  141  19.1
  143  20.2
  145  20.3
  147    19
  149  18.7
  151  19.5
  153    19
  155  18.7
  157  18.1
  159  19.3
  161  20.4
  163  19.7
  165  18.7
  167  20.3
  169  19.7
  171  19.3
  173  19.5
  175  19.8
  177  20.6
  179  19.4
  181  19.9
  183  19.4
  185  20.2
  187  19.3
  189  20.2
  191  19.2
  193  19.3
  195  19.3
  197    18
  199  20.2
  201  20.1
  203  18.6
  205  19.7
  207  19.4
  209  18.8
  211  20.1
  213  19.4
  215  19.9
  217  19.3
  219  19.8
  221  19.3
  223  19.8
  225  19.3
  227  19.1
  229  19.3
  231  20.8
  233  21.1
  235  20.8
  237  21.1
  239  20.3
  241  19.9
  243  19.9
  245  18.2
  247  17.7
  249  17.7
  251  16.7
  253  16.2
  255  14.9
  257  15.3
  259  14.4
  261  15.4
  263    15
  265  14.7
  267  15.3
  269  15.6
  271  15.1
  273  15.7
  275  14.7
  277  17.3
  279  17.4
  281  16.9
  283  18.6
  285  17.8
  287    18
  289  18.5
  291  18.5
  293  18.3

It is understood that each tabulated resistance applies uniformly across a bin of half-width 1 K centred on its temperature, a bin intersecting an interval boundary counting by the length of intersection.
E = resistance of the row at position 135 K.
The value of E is 21.1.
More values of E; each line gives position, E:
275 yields 14.7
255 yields 14.9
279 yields 17.4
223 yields 19.8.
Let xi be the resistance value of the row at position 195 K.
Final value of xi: 19.3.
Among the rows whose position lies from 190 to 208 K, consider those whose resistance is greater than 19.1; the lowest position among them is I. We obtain 191 K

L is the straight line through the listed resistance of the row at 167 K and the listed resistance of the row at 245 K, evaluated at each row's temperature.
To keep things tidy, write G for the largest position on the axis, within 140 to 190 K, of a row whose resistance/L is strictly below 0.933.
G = 165 K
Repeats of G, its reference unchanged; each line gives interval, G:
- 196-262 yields 261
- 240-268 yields 267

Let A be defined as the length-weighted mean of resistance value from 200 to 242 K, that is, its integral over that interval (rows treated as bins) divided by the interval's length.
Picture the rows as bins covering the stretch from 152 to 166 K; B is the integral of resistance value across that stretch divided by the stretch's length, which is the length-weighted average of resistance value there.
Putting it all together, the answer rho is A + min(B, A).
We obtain 38.9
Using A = 20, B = 19.1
